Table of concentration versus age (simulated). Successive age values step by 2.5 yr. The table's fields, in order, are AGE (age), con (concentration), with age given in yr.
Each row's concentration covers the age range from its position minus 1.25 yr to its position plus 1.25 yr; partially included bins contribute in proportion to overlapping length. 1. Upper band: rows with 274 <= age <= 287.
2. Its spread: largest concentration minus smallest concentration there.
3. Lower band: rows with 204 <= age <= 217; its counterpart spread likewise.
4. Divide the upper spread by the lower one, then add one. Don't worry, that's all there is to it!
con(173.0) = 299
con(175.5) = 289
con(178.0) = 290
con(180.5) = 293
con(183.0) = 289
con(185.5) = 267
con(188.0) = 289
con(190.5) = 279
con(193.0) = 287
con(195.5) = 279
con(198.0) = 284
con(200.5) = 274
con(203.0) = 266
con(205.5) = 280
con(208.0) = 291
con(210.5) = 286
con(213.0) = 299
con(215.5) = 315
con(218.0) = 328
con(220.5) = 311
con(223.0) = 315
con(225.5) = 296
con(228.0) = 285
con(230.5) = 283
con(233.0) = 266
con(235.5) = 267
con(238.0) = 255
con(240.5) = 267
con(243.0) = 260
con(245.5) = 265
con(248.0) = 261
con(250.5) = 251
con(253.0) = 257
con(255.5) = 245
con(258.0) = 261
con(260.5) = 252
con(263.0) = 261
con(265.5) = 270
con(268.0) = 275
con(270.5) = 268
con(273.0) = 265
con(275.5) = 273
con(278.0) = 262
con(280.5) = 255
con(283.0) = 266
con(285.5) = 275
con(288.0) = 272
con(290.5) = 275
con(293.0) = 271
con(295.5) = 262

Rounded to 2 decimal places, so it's 1.57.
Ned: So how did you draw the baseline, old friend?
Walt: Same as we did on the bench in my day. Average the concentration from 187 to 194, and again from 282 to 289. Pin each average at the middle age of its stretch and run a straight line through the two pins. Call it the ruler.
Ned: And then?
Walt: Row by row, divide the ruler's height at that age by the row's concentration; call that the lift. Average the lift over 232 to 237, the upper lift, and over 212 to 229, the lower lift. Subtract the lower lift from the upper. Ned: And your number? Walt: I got 0.13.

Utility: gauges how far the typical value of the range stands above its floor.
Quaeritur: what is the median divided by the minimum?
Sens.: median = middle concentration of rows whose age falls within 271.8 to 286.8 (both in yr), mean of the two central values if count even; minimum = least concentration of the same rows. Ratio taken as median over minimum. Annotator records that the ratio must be 1.04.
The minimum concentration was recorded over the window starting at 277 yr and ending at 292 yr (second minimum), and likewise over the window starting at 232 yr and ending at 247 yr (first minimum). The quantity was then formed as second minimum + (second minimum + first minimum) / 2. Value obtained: 510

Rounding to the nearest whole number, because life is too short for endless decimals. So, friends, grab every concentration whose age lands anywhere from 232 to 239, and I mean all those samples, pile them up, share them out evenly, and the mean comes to 263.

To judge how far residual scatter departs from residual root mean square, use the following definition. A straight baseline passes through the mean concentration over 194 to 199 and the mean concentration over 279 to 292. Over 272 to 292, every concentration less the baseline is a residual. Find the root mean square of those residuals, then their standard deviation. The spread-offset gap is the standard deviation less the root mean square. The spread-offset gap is 0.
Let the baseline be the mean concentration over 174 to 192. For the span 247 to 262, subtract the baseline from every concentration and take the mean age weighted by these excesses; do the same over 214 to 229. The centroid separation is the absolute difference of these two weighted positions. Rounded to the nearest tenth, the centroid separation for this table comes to 34.9 yr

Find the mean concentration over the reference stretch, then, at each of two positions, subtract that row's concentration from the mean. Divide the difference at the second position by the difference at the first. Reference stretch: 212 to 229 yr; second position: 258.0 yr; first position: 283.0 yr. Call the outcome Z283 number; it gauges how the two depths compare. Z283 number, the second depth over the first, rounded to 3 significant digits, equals 1.12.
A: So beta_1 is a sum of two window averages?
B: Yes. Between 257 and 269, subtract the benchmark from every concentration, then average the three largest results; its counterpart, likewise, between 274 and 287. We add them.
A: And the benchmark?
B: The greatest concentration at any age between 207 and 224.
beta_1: -116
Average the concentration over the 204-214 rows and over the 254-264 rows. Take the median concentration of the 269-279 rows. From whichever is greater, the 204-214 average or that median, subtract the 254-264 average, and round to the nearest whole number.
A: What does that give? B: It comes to 34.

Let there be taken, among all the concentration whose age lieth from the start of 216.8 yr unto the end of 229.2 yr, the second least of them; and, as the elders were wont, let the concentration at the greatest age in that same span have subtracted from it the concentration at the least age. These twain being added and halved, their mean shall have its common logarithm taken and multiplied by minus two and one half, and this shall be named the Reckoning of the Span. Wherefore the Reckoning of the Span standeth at -5.26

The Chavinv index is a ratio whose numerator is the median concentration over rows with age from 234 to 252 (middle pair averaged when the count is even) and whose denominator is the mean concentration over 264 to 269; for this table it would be 0.96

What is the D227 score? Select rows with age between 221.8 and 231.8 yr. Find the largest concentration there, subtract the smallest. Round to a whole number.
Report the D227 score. 32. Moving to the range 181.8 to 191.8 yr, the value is 22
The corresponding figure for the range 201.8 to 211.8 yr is 25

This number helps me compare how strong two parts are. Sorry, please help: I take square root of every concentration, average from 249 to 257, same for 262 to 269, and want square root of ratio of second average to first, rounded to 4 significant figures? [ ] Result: 1.017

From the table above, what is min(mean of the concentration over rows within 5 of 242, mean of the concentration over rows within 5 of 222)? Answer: 262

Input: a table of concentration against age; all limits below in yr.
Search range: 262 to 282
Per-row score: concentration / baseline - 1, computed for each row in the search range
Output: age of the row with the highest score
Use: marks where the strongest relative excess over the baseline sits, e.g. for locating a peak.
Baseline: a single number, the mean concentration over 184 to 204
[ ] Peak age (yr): 268.0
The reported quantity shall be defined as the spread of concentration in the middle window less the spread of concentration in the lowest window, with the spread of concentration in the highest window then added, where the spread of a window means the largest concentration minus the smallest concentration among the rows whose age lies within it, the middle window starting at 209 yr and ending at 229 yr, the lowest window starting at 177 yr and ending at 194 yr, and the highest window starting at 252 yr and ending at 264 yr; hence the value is 33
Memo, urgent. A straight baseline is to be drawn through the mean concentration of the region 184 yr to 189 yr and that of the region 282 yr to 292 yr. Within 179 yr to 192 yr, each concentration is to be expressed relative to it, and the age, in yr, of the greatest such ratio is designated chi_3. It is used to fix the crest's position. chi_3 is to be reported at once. 180.5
